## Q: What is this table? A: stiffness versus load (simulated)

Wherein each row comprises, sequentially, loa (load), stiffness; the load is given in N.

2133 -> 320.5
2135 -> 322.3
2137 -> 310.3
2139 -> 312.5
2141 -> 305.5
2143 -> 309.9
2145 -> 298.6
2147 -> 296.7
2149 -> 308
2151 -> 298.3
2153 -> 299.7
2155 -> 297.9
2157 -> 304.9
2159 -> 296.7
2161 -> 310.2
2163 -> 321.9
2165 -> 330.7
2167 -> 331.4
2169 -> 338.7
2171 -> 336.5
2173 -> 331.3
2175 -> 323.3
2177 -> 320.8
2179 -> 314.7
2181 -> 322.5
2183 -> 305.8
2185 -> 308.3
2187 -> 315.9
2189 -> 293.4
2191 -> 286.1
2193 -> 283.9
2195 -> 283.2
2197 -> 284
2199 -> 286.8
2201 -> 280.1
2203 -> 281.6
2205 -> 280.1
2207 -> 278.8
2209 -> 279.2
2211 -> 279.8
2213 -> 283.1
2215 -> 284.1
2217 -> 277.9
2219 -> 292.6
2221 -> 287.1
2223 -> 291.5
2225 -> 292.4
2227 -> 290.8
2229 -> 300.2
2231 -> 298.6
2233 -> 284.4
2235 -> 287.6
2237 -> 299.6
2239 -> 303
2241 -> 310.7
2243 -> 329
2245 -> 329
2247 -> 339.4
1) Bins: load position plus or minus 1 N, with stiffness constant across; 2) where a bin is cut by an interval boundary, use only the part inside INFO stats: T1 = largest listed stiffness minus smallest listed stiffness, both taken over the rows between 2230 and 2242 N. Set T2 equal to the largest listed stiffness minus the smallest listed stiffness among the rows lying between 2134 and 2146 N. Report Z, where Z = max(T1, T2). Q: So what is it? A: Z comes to 26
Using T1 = 26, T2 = 23.7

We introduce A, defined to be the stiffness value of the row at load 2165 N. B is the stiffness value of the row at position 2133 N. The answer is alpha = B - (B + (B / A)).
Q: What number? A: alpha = -0.97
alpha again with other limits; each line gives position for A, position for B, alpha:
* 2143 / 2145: -0.96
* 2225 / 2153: -1.02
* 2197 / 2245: -1.16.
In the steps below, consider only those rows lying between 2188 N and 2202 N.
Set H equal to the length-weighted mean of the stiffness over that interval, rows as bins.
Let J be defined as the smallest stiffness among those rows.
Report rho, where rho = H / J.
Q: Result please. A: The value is 1.02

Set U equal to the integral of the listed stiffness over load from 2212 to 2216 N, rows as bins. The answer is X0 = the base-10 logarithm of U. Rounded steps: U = 1134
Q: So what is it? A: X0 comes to 3.05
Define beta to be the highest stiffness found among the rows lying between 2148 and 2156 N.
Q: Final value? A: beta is 308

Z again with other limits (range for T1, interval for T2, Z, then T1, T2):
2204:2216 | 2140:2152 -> 13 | 5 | 13.2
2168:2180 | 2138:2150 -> 24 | 24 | 15.8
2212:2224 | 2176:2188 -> 17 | 15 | 16.7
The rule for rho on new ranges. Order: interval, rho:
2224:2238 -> 1.03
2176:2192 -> 1.08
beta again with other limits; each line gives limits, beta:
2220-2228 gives 292.4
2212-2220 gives 292.6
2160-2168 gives 331.4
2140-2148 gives 309.9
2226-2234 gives 300.2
